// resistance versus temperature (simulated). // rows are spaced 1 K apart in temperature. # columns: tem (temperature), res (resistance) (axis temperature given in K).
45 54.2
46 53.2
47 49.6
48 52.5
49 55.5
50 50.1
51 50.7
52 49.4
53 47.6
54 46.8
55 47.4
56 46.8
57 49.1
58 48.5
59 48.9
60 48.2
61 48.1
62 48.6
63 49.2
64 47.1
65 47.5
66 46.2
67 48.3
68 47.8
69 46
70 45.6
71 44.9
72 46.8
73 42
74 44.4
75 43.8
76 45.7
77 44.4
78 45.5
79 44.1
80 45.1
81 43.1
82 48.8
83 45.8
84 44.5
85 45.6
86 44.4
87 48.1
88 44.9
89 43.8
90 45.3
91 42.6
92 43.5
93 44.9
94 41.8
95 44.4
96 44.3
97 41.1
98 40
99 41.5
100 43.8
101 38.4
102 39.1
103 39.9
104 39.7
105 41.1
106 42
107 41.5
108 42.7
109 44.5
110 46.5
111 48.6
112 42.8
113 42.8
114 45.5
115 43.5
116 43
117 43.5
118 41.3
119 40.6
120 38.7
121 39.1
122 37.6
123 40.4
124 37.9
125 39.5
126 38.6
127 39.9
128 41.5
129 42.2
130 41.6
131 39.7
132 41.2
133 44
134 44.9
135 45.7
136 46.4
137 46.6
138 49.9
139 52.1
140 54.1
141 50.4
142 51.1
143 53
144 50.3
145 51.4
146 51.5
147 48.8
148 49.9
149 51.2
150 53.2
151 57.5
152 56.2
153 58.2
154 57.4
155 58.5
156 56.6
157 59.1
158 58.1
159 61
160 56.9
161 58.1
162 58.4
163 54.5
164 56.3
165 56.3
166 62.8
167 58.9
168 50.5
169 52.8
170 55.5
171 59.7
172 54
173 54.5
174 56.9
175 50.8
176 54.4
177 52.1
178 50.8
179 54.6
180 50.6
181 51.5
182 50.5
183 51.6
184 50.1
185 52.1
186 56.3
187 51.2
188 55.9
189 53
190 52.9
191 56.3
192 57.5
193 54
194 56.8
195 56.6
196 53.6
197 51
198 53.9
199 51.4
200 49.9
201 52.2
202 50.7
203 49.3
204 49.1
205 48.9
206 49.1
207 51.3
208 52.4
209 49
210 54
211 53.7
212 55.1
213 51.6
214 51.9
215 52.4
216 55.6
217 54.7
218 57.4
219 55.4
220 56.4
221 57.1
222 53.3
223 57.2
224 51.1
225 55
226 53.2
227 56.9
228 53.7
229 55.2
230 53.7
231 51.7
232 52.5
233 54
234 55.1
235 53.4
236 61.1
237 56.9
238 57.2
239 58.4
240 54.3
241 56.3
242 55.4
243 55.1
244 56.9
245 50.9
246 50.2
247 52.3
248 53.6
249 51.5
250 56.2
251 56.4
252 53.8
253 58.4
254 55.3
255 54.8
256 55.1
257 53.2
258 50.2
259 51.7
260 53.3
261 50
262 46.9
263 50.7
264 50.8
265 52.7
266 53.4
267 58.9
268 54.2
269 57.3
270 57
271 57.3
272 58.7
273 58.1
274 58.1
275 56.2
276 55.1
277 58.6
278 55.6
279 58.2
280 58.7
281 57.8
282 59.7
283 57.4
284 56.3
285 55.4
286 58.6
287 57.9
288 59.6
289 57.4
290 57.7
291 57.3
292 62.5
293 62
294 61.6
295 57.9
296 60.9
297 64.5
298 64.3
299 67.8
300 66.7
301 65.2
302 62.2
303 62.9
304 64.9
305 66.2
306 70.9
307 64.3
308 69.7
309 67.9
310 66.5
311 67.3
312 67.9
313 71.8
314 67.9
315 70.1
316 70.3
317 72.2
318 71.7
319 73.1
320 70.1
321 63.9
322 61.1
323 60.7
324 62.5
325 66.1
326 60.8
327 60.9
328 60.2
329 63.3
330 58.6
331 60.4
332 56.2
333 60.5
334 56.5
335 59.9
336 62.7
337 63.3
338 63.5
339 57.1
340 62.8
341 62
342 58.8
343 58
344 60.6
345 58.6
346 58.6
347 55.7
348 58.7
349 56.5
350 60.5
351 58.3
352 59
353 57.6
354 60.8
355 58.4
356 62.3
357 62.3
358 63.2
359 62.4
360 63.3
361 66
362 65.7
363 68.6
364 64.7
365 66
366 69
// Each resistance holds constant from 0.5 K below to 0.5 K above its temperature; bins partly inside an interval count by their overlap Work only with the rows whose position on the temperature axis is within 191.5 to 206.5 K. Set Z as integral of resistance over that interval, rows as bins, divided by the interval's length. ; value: 52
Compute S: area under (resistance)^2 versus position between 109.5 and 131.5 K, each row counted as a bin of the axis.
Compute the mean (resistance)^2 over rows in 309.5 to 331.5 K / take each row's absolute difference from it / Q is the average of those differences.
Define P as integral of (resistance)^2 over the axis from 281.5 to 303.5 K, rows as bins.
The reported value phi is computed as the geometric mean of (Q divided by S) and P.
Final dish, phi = 34.0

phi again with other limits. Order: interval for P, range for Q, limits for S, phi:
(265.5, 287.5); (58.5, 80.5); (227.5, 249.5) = 12.8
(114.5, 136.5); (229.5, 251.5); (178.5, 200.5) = 11.9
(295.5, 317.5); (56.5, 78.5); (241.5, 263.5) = 15.5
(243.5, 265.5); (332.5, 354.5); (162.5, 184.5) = 14.8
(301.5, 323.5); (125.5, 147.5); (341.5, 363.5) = 22.2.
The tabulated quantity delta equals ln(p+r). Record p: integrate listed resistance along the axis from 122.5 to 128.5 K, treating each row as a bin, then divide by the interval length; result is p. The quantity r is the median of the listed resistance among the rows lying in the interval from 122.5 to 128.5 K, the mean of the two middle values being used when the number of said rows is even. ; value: 4.37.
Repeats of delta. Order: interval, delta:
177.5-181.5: 4.63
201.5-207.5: 4.59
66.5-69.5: 4.56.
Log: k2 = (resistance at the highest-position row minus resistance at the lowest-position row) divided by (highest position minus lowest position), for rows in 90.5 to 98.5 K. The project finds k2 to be -0.37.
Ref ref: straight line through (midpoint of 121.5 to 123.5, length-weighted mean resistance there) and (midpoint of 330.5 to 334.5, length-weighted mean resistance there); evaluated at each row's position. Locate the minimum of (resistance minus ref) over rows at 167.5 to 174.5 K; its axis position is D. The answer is 168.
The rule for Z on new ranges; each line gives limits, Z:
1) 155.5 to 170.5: 57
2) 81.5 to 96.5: 45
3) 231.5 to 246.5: 55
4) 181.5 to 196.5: 54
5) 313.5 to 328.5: 66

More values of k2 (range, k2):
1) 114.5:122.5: -0.84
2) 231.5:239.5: 0.84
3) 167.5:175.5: 0.04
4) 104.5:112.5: 0.24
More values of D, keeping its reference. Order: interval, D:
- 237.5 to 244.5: 240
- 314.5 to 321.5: 321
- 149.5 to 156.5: 150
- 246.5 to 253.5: 249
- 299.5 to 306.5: 302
